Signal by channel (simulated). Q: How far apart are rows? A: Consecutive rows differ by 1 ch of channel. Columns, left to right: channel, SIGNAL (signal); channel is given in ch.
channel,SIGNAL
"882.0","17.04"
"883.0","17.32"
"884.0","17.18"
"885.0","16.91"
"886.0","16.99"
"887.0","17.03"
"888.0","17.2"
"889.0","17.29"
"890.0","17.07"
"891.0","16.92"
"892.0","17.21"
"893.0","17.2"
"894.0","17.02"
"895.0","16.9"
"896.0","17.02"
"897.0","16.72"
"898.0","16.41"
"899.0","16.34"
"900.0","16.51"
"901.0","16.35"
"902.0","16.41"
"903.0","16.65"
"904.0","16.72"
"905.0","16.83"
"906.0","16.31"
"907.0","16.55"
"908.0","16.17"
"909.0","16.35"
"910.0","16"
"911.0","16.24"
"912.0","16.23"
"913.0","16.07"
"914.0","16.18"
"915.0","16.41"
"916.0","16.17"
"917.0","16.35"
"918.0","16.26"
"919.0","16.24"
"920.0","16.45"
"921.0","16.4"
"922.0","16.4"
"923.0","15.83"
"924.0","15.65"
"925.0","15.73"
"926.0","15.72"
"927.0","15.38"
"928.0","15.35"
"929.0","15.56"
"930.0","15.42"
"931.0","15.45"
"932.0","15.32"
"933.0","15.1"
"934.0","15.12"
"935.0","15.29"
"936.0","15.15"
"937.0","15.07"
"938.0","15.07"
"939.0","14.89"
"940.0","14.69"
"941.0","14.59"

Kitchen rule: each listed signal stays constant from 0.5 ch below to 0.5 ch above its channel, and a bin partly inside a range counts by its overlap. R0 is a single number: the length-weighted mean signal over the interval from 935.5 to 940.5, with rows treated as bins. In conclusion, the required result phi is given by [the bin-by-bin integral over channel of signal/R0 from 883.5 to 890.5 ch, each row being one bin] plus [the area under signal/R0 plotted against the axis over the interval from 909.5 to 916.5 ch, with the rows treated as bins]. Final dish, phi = 15.6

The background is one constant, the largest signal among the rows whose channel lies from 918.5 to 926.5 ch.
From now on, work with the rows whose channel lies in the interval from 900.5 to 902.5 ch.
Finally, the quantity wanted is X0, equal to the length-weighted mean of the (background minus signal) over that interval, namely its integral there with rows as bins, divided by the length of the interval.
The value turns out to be 0.1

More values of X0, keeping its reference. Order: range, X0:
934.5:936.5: 1.2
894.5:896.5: -0.5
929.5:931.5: 1.0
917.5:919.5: 0.2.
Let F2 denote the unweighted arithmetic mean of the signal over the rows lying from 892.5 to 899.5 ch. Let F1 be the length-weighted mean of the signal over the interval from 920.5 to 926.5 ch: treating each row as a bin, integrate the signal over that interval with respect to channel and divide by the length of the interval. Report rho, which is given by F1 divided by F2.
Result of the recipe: 0.95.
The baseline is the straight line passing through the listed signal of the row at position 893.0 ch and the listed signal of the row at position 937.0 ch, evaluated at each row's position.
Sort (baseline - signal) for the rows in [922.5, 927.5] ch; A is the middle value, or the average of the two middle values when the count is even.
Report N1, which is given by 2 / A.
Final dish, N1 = -25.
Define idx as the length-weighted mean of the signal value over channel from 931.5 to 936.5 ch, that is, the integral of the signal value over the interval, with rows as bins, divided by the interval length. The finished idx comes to 15.20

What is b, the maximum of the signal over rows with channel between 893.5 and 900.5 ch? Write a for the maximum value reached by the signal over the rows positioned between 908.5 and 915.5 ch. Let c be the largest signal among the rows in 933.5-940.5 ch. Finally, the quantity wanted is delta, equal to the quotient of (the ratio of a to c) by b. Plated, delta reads 0.0631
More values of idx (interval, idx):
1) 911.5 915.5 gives 16.22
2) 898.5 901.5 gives 16.40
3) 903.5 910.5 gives 16.42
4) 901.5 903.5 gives 16.53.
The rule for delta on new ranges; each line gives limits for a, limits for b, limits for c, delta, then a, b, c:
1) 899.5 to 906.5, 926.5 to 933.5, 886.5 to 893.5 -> 0.0626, 16.83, 15.56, 17.29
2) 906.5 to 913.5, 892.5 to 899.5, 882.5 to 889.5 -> 0.0556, 16.55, 17.2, 17.32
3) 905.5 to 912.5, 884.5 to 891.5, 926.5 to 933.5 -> 0.0615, 16.55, 17.29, 15.56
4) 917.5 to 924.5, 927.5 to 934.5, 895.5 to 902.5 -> 0.0621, 16.45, 15.56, 17.02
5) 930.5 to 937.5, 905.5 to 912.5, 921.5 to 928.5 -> 0.0569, 15.45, 16.55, 16.4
